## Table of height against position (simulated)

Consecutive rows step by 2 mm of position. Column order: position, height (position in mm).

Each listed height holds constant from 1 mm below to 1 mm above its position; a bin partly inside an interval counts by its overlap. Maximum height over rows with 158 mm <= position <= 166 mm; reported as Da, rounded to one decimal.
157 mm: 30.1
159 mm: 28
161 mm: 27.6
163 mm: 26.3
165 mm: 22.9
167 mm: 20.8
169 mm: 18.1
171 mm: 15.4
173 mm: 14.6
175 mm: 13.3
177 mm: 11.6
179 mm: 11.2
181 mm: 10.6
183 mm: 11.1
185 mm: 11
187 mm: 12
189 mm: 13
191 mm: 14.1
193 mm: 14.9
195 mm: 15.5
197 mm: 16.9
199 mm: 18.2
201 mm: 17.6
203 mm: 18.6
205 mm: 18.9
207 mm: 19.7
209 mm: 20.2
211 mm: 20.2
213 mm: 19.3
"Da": 28.0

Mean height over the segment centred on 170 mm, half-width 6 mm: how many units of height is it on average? 17.5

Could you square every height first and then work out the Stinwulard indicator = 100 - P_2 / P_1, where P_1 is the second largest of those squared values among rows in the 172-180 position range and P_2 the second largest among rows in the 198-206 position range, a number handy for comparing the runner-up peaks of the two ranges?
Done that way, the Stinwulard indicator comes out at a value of 98.0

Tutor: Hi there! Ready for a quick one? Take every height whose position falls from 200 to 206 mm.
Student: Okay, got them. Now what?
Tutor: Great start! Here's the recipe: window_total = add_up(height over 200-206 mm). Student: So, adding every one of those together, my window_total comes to 55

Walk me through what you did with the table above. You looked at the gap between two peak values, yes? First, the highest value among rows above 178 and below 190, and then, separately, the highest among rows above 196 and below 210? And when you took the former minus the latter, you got -7.2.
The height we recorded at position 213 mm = 19.3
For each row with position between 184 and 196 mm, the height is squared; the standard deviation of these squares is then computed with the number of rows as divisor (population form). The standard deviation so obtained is 42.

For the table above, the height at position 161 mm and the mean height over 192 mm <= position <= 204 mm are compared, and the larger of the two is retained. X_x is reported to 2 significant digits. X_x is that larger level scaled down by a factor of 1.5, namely 18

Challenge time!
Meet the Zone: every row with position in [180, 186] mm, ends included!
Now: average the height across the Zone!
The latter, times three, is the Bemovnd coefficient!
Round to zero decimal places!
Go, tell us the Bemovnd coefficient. 33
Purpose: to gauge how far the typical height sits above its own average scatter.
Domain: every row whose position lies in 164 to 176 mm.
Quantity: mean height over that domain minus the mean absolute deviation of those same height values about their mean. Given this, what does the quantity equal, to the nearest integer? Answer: 14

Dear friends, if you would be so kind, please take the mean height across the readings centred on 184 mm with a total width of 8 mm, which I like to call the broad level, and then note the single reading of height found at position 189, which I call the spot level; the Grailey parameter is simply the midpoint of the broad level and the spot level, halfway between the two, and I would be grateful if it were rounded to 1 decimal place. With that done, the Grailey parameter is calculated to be 12.1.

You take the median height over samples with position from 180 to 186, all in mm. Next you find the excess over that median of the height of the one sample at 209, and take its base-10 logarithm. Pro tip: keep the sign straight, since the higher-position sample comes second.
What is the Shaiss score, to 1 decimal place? 1.0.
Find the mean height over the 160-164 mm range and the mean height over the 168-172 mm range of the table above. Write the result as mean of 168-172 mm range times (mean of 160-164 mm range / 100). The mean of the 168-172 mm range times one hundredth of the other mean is 4.5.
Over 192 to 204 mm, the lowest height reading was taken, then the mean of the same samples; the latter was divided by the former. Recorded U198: 1.14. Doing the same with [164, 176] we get 1.32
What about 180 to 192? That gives 1.13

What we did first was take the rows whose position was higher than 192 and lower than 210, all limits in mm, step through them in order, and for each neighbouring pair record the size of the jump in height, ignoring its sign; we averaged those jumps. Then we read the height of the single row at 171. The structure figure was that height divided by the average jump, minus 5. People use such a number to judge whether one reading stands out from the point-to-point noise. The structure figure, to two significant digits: 14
